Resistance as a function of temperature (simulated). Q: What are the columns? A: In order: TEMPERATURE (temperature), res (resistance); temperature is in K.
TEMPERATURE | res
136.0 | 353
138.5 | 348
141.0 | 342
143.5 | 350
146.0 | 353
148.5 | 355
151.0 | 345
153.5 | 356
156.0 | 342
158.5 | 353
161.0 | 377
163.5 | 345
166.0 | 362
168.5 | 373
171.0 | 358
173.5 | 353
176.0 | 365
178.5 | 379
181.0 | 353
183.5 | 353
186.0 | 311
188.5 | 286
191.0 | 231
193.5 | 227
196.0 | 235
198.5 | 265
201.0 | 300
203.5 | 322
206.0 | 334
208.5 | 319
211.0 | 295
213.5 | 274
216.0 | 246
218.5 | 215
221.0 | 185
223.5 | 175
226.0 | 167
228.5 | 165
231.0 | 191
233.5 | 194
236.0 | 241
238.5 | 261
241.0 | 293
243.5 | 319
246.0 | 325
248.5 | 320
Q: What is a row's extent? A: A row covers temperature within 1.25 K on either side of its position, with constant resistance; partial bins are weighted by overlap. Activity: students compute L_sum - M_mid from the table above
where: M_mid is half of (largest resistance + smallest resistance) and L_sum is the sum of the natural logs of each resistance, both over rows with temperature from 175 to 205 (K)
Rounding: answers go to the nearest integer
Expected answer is -235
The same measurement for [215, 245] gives -178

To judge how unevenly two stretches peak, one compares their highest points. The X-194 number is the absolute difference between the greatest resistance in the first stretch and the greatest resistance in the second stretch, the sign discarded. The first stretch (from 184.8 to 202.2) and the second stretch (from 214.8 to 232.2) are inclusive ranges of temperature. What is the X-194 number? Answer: 65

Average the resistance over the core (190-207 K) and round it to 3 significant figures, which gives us 273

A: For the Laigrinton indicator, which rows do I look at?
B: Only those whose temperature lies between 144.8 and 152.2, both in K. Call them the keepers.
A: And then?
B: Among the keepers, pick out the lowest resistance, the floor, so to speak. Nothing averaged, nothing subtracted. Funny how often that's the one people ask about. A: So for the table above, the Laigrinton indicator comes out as 345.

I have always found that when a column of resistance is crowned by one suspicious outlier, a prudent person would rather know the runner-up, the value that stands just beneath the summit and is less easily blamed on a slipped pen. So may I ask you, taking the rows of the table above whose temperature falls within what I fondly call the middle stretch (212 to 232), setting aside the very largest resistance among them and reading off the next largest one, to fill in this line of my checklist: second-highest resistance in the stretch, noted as 246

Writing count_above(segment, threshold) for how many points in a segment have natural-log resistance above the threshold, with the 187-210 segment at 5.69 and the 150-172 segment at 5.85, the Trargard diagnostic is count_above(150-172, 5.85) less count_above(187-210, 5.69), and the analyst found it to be 2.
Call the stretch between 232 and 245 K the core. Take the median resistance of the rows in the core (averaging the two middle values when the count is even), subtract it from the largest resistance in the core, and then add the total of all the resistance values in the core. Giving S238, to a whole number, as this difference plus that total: 1366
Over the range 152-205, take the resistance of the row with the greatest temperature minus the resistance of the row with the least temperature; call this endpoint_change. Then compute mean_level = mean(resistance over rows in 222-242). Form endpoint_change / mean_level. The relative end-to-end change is -0.16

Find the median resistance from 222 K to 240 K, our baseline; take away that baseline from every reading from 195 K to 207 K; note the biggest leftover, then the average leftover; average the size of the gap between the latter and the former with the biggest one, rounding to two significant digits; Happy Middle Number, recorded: 93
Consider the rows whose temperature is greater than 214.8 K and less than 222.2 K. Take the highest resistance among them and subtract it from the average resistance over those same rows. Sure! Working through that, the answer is -31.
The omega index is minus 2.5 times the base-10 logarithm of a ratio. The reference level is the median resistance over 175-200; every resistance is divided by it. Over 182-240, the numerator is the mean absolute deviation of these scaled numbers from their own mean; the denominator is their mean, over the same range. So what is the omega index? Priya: 1.8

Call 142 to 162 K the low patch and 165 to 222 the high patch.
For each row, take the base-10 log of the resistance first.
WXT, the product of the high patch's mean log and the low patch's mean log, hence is 6.30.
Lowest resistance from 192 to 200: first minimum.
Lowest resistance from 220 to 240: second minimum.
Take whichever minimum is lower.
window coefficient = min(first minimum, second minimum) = 165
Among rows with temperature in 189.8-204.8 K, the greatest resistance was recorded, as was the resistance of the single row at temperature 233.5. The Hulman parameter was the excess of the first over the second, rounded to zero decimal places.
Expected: 128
